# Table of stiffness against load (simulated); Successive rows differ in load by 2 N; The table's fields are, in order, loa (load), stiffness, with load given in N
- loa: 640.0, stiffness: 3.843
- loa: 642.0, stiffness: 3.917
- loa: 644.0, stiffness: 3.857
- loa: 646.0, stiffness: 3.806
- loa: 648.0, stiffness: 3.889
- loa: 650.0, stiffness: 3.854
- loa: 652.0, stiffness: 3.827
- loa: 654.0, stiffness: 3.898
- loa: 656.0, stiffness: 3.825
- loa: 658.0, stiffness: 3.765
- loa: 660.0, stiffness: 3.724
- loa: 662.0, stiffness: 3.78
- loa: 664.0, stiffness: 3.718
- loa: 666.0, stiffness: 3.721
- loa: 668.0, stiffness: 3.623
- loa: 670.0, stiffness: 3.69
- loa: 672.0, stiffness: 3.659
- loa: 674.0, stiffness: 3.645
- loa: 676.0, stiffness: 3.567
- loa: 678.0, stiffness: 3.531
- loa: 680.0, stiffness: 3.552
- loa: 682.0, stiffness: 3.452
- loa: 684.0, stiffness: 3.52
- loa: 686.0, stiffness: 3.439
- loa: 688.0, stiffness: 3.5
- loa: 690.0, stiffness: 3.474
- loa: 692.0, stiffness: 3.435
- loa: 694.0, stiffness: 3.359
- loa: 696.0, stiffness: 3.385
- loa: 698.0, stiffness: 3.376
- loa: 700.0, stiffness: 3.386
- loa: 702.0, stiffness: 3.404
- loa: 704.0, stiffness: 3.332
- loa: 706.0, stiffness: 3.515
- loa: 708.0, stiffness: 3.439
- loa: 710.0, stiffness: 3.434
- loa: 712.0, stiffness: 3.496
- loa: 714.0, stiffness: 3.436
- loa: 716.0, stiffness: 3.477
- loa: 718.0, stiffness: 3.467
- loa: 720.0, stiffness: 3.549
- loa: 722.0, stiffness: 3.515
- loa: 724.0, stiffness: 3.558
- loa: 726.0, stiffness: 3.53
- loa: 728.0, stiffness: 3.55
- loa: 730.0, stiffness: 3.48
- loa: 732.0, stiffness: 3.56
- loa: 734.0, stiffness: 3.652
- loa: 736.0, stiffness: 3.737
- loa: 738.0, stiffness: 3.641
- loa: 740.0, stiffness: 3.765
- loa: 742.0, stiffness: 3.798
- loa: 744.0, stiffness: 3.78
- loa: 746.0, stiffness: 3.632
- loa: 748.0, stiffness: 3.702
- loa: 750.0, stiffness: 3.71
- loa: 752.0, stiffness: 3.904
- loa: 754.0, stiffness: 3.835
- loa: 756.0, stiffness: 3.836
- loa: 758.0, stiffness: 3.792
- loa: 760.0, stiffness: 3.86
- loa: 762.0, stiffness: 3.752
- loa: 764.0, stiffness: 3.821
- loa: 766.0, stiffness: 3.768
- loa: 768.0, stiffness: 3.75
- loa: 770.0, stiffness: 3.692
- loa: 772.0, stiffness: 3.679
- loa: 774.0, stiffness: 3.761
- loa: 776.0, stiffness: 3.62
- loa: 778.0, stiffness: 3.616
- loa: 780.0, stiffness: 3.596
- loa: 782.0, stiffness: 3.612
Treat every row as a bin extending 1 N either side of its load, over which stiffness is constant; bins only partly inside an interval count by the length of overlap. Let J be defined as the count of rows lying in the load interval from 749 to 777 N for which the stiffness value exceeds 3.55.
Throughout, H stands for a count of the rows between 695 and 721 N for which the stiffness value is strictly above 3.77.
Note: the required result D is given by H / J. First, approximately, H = 0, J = 14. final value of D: 0.0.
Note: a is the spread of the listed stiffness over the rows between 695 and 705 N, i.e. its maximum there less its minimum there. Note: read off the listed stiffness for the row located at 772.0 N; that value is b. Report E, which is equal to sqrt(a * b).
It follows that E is 0.51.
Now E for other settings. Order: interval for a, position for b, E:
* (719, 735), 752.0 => 0.82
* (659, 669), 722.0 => 0.74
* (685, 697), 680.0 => 0.71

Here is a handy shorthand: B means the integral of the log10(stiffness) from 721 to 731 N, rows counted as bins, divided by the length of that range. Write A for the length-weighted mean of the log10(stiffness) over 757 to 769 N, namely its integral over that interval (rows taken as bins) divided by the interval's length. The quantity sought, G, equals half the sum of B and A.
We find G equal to 0.563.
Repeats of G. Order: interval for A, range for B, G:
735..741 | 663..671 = 0.568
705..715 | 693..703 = 0.534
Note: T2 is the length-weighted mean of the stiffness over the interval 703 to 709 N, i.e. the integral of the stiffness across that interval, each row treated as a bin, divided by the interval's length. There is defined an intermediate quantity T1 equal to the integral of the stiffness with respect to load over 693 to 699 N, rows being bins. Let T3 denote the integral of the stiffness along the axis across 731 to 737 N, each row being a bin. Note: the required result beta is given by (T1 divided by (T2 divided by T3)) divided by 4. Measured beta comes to 32.3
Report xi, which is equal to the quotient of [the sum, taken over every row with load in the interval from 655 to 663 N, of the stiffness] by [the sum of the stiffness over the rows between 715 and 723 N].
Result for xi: 1.08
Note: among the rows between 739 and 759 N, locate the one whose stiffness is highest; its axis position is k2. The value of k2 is 752.0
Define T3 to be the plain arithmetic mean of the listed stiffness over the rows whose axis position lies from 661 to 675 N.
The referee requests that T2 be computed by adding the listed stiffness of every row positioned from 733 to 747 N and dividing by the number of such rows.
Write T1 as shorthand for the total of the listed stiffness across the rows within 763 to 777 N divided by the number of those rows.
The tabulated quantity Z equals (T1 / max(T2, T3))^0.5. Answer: 1.002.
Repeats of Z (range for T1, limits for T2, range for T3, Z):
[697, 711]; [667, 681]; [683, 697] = 0.972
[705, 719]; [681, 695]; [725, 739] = 0.982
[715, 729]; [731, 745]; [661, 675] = 0.975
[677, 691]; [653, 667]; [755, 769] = 0.959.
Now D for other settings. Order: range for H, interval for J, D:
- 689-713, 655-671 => 0.0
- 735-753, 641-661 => 0.3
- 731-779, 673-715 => 2.7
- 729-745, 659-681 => 0.2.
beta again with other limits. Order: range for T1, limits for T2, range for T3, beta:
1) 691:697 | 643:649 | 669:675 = 29.1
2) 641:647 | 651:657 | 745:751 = 33.2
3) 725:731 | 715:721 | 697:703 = 30.7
